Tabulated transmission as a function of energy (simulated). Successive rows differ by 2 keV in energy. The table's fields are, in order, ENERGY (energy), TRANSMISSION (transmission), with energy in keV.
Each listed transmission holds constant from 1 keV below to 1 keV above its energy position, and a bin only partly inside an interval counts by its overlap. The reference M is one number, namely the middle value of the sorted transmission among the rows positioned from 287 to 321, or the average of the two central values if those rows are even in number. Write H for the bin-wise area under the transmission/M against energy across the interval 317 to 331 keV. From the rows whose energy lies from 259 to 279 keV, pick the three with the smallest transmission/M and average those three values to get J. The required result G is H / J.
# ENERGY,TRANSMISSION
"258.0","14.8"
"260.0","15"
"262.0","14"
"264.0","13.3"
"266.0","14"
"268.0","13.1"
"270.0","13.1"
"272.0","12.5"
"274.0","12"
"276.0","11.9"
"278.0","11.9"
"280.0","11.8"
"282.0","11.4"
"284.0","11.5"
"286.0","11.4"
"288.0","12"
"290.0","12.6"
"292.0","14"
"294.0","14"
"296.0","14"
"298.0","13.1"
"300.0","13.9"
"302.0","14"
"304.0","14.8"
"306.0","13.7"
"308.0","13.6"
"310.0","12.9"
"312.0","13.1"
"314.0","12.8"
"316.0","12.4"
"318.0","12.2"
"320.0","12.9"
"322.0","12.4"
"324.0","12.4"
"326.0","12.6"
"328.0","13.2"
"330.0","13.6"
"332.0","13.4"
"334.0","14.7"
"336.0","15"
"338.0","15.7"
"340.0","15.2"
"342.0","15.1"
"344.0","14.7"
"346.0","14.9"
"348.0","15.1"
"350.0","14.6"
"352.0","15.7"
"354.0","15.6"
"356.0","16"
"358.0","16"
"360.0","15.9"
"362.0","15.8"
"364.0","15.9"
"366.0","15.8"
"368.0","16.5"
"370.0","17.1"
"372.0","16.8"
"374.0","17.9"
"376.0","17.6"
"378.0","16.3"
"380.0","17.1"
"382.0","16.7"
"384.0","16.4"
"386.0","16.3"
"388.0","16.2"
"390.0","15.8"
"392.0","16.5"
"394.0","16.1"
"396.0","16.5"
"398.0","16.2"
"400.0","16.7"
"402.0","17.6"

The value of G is 15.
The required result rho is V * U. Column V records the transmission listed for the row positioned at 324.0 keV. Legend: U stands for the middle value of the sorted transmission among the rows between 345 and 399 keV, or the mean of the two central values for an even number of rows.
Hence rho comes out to 201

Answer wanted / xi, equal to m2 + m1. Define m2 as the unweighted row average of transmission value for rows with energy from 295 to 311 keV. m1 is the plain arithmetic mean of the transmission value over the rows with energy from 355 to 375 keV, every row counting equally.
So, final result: 30.1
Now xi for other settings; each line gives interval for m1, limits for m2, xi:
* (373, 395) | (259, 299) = 29.5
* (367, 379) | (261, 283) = 29.7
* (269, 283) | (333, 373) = 27.7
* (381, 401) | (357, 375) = 32.8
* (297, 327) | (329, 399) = 29.0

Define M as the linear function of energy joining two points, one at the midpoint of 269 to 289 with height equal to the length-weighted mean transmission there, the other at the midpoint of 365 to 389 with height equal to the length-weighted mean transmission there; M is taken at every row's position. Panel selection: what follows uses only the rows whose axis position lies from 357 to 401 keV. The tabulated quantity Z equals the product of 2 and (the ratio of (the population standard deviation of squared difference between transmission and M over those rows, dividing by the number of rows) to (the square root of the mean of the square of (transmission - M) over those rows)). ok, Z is 1.8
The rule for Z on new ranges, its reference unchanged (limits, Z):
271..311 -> 1.8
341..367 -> 1.0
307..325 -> 1.9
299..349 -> 2.0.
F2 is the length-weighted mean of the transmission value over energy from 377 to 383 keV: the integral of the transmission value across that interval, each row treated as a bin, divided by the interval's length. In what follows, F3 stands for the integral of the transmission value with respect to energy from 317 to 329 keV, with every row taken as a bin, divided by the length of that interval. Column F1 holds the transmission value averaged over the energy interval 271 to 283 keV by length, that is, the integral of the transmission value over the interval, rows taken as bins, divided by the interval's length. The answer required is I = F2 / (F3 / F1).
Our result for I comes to 16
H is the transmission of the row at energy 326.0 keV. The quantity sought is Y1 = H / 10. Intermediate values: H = 12.6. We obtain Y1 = 1.26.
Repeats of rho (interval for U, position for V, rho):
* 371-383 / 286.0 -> 193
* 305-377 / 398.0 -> 242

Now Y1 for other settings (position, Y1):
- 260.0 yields 1.50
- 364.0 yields 1.59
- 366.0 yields 1.58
